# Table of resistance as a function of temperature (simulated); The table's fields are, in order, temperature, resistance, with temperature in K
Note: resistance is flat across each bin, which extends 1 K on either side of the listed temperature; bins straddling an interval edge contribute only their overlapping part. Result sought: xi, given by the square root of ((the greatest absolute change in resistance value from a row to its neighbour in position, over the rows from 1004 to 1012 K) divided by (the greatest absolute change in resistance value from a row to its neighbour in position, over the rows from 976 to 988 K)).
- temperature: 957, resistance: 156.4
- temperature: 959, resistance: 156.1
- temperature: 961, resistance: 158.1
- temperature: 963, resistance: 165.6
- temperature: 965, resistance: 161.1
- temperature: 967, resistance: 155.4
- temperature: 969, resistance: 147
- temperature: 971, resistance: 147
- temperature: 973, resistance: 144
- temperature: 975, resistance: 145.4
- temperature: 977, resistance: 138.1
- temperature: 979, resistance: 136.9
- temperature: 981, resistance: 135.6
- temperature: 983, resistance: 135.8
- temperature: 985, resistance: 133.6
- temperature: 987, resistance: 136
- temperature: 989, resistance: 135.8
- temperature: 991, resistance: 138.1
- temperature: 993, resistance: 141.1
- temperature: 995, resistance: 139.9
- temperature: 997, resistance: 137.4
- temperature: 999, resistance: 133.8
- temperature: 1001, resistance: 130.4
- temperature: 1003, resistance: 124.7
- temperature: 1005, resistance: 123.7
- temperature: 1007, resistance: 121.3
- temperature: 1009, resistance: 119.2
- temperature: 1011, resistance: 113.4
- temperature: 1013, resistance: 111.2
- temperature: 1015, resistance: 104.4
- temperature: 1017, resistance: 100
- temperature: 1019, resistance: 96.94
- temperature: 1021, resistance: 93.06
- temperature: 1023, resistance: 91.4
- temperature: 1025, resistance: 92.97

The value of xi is 1.55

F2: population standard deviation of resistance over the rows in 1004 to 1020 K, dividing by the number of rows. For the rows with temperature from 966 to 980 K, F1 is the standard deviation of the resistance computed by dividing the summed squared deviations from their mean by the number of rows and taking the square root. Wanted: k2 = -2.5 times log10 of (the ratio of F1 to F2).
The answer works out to 0.5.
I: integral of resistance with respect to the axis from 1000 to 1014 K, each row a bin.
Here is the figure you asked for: 1688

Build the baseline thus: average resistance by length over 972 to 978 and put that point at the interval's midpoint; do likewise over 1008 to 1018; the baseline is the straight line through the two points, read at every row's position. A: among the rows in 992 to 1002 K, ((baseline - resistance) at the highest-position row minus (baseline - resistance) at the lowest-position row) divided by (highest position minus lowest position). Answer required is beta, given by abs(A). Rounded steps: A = 0.5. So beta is 0.5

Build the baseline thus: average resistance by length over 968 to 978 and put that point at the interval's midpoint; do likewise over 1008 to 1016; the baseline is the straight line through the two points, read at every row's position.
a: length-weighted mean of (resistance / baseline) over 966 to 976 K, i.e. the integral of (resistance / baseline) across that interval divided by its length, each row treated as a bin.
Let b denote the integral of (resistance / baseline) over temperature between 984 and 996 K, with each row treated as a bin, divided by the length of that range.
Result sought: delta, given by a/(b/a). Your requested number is 0.97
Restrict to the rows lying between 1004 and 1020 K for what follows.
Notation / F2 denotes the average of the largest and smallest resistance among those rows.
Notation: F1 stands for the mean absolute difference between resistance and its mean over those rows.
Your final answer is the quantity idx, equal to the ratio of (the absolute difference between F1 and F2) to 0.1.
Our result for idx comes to 1022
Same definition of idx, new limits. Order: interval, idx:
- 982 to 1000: 1353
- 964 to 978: 1439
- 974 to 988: 1370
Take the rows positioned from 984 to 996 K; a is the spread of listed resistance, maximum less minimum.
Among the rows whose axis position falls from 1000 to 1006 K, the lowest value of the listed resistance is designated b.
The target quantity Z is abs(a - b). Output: 116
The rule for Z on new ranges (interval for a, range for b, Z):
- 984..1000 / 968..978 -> 131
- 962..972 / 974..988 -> 115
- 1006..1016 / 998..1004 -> 108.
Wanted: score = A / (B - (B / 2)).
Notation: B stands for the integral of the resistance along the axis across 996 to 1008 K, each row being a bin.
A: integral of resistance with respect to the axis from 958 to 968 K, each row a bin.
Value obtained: 2.1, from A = 1593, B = 1543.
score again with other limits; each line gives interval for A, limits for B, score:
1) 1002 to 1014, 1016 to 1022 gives 4.9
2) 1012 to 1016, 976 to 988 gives 0.5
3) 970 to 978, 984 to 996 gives 1.4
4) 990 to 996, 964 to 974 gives 1.1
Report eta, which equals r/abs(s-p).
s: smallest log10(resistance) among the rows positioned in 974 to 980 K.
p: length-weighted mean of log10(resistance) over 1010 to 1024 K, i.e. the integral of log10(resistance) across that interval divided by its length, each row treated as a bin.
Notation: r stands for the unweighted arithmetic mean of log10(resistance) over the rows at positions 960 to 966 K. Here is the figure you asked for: 17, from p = 2.01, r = 2.21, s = 2.14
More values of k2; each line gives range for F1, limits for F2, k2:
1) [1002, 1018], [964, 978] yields -0.2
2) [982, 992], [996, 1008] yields 1.5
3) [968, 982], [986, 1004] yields 0.0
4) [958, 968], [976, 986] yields -1.0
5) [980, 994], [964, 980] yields 1.3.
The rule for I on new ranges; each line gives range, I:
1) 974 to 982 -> 1112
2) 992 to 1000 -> 1104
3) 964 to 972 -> 1221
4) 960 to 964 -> 647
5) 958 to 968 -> 1593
